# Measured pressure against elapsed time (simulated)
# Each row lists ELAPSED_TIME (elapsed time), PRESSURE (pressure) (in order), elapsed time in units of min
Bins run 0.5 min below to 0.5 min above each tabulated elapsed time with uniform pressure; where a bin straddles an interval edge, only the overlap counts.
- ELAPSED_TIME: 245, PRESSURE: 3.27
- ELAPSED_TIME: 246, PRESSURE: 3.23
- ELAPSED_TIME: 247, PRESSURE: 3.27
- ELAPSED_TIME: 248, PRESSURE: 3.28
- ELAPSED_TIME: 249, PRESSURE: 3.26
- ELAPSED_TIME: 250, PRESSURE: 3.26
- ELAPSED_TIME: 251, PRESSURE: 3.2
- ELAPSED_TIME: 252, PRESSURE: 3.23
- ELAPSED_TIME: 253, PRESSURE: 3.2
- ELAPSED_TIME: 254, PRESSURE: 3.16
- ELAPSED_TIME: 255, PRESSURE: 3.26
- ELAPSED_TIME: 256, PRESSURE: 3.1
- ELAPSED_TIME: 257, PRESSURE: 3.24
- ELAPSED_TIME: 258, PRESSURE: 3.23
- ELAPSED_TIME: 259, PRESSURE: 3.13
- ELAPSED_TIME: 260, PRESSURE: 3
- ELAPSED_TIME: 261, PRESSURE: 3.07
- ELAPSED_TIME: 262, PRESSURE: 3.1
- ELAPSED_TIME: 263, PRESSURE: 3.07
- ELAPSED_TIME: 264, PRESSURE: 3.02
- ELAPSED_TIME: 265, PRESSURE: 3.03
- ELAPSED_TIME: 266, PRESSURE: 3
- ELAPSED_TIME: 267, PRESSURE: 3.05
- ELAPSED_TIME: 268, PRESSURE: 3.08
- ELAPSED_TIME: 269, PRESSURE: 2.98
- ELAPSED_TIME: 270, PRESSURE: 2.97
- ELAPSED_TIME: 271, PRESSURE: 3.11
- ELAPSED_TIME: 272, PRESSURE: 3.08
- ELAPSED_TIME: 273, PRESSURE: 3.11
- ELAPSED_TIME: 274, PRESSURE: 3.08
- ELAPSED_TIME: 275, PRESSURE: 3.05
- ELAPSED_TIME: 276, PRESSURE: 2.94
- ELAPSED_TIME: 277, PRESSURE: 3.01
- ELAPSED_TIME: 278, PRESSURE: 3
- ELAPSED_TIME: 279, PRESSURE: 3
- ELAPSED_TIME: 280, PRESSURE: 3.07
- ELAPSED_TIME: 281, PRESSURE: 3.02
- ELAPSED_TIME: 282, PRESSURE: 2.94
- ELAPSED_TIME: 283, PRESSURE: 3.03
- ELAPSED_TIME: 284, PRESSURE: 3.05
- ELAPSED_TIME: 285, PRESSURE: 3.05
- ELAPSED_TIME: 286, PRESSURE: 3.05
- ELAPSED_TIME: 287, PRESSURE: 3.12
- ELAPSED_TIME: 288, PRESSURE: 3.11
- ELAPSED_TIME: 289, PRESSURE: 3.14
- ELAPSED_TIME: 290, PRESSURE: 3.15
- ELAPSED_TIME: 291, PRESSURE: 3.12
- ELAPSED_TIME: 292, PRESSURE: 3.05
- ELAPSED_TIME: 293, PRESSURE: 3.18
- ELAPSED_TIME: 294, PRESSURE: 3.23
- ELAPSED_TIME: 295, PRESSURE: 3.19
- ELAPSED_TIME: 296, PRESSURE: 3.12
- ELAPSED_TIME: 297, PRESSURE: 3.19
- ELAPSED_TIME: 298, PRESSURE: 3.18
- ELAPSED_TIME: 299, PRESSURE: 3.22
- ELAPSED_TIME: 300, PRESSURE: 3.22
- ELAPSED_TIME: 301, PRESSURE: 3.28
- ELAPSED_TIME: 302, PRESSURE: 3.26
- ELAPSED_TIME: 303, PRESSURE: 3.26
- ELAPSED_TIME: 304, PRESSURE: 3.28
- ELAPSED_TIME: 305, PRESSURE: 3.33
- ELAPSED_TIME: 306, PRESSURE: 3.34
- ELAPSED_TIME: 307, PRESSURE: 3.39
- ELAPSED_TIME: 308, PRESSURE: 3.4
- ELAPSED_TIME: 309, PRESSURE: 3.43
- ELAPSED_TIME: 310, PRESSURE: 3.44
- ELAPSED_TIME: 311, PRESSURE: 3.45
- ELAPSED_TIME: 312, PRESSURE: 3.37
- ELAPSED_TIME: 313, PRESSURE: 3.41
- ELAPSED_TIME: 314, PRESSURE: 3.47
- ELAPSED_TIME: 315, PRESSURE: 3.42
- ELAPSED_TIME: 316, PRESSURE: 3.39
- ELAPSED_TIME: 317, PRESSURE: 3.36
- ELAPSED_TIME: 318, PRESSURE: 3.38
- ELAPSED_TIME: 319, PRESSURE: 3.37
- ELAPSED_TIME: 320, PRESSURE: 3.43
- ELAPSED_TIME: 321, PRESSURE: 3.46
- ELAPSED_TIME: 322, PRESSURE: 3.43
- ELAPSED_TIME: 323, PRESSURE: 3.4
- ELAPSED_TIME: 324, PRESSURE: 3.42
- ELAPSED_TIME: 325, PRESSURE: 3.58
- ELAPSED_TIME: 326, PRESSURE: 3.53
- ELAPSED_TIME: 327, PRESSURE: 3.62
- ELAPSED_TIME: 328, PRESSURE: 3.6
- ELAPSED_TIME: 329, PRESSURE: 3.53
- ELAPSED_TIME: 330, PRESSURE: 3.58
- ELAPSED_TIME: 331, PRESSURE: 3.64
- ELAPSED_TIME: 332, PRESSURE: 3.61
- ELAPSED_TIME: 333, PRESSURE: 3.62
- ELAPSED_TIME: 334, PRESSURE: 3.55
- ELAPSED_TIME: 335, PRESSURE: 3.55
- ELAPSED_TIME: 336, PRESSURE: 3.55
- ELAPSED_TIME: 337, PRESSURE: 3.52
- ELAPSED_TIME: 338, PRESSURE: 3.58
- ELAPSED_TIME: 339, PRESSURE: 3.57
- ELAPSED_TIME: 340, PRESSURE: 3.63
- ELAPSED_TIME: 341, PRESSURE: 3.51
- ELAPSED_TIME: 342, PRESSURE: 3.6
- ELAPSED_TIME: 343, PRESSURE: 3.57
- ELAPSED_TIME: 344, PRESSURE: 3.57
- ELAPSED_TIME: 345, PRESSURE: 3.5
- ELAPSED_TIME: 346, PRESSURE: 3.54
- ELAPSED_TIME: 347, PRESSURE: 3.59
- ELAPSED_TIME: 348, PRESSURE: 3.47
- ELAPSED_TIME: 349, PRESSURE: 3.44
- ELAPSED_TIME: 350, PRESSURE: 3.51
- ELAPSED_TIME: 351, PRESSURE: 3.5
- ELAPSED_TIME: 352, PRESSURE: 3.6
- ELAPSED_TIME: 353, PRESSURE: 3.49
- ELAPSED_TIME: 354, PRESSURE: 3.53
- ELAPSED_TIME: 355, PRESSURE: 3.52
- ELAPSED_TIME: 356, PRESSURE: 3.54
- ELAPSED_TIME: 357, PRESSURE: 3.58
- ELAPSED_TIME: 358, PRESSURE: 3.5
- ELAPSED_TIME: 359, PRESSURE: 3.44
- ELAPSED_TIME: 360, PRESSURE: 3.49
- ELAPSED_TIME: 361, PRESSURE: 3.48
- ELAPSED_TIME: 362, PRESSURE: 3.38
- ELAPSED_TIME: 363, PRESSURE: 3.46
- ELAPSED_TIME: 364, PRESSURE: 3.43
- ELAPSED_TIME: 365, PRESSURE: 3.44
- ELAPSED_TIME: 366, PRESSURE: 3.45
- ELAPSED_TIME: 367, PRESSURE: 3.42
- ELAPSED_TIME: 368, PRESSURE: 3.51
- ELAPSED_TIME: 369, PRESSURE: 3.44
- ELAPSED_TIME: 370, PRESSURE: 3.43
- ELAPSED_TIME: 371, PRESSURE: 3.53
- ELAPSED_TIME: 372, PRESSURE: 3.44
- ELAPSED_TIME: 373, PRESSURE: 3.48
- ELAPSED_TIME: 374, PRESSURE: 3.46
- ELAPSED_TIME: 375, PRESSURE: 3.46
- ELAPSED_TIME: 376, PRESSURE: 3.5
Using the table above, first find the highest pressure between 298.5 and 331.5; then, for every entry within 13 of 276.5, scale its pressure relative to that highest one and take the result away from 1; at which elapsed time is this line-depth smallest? 289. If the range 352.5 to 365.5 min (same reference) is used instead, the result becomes 357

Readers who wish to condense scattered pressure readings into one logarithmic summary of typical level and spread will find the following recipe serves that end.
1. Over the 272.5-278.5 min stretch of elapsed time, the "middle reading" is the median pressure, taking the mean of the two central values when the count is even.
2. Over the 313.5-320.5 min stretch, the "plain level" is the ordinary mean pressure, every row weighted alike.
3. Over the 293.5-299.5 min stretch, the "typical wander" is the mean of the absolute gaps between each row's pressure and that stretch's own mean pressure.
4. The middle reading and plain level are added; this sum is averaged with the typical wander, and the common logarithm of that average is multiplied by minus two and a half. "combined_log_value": -1.273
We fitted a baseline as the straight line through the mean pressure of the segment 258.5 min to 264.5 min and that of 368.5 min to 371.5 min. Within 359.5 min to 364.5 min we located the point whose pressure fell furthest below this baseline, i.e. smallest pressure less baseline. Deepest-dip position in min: 362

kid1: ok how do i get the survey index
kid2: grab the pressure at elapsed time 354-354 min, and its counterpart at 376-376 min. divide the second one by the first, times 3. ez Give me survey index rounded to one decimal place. 3.0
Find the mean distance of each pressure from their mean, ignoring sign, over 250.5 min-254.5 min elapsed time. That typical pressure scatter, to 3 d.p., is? 0.019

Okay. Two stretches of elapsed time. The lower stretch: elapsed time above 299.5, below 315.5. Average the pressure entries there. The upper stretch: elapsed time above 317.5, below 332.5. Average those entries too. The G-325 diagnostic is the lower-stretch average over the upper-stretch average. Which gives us 0.96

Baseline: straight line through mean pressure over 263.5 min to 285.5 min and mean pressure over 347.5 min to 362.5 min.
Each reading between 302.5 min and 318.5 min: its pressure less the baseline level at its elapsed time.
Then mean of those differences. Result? 0.143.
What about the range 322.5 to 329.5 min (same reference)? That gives 0.196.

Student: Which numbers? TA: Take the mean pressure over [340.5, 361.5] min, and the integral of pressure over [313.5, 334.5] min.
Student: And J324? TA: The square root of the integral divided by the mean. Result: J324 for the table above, 4.56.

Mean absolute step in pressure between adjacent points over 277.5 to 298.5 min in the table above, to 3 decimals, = 0.045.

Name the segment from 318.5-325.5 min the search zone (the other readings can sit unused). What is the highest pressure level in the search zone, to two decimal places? 3.58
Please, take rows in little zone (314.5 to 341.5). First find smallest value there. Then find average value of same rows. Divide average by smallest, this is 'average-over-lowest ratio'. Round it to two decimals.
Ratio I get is 1.05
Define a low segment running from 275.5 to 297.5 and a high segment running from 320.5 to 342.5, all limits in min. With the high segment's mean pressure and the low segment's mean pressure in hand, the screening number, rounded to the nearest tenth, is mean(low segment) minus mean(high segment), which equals -0.5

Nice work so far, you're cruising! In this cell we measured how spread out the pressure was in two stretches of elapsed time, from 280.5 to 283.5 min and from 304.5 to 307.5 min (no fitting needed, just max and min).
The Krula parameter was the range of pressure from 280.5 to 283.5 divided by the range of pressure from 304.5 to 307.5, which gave 1.50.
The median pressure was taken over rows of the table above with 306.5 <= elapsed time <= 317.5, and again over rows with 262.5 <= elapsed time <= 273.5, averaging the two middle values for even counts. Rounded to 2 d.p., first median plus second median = 6.46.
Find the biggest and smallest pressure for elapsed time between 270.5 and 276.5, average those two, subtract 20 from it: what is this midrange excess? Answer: -17.0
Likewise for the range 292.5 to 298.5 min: -16.8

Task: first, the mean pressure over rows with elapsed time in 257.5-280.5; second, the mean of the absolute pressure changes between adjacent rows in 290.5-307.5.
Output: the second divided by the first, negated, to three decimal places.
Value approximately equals -0.014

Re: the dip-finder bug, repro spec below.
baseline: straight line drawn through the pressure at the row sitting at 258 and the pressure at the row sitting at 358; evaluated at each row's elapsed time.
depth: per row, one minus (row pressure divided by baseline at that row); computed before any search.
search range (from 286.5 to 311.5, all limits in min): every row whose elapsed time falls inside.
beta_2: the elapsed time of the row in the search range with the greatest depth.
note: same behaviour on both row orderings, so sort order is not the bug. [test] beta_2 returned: 292 min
